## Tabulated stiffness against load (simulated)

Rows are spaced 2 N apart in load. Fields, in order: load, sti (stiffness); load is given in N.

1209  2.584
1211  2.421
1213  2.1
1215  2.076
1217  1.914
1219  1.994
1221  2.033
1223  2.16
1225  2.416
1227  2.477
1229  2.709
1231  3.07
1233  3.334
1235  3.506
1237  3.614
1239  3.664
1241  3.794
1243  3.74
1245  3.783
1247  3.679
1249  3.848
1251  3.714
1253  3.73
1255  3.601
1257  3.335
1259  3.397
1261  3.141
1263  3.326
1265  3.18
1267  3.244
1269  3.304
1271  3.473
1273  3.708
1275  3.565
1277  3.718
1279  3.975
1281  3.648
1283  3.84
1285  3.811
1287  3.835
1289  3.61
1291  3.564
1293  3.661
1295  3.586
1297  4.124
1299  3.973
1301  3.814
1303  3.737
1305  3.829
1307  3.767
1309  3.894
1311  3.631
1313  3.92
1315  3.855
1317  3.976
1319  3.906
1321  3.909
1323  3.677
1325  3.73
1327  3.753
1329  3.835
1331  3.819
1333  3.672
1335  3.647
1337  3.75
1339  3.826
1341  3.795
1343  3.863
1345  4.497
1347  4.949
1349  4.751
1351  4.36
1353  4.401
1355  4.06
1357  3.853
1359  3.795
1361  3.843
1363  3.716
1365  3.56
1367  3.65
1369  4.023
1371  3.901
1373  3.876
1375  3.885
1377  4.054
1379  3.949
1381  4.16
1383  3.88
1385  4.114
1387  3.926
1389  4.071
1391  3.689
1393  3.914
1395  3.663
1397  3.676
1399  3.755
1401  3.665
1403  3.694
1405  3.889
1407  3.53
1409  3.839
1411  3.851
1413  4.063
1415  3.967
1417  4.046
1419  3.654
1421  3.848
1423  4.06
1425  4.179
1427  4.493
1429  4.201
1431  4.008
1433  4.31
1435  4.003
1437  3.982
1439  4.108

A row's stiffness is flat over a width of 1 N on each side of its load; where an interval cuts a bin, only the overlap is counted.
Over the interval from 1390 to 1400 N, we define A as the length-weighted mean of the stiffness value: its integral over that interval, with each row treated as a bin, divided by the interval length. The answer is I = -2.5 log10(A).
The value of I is -1.43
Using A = 3.74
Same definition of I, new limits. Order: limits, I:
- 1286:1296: -1.41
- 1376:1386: -1.51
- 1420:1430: -1.55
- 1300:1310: -1.45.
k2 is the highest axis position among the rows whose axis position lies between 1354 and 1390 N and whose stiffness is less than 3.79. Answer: 1367 N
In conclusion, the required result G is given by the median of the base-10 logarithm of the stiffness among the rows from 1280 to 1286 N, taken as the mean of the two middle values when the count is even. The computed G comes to 0.58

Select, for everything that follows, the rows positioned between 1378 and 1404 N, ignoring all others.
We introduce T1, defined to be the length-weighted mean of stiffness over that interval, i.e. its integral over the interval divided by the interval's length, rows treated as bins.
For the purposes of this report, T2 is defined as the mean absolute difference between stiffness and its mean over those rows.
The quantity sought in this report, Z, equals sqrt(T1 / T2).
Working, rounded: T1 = 3.86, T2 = 0.155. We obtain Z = 4.99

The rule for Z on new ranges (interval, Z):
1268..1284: 4.83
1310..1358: 3.89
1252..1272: 4.88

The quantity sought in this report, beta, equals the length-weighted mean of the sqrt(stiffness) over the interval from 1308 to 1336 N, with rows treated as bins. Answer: 1.95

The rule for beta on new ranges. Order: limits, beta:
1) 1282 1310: 1.95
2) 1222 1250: 1.80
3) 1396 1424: 1.96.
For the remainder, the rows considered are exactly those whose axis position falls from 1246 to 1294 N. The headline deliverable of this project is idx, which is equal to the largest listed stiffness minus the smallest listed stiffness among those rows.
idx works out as 0.8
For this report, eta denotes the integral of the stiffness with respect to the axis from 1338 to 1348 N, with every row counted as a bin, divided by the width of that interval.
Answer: 4.2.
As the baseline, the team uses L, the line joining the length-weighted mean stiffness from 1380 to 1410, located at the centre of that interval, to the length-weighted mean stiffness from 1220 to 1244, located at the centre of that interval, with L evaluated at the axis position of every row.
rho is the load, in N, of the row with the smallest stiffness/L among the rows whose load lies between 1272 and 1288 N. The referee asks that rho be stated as 1275 N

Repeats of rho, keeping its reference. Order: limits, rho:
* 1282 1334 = 1333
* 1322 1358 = 1335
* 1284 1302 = 1291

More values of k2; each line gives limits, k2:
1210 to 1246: 1245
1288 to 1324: 1323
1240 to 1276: 1275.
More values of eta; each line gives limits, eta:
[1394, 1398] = 3.7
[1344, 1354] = 4.6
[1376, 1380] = 4.0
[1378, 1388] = 4.0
